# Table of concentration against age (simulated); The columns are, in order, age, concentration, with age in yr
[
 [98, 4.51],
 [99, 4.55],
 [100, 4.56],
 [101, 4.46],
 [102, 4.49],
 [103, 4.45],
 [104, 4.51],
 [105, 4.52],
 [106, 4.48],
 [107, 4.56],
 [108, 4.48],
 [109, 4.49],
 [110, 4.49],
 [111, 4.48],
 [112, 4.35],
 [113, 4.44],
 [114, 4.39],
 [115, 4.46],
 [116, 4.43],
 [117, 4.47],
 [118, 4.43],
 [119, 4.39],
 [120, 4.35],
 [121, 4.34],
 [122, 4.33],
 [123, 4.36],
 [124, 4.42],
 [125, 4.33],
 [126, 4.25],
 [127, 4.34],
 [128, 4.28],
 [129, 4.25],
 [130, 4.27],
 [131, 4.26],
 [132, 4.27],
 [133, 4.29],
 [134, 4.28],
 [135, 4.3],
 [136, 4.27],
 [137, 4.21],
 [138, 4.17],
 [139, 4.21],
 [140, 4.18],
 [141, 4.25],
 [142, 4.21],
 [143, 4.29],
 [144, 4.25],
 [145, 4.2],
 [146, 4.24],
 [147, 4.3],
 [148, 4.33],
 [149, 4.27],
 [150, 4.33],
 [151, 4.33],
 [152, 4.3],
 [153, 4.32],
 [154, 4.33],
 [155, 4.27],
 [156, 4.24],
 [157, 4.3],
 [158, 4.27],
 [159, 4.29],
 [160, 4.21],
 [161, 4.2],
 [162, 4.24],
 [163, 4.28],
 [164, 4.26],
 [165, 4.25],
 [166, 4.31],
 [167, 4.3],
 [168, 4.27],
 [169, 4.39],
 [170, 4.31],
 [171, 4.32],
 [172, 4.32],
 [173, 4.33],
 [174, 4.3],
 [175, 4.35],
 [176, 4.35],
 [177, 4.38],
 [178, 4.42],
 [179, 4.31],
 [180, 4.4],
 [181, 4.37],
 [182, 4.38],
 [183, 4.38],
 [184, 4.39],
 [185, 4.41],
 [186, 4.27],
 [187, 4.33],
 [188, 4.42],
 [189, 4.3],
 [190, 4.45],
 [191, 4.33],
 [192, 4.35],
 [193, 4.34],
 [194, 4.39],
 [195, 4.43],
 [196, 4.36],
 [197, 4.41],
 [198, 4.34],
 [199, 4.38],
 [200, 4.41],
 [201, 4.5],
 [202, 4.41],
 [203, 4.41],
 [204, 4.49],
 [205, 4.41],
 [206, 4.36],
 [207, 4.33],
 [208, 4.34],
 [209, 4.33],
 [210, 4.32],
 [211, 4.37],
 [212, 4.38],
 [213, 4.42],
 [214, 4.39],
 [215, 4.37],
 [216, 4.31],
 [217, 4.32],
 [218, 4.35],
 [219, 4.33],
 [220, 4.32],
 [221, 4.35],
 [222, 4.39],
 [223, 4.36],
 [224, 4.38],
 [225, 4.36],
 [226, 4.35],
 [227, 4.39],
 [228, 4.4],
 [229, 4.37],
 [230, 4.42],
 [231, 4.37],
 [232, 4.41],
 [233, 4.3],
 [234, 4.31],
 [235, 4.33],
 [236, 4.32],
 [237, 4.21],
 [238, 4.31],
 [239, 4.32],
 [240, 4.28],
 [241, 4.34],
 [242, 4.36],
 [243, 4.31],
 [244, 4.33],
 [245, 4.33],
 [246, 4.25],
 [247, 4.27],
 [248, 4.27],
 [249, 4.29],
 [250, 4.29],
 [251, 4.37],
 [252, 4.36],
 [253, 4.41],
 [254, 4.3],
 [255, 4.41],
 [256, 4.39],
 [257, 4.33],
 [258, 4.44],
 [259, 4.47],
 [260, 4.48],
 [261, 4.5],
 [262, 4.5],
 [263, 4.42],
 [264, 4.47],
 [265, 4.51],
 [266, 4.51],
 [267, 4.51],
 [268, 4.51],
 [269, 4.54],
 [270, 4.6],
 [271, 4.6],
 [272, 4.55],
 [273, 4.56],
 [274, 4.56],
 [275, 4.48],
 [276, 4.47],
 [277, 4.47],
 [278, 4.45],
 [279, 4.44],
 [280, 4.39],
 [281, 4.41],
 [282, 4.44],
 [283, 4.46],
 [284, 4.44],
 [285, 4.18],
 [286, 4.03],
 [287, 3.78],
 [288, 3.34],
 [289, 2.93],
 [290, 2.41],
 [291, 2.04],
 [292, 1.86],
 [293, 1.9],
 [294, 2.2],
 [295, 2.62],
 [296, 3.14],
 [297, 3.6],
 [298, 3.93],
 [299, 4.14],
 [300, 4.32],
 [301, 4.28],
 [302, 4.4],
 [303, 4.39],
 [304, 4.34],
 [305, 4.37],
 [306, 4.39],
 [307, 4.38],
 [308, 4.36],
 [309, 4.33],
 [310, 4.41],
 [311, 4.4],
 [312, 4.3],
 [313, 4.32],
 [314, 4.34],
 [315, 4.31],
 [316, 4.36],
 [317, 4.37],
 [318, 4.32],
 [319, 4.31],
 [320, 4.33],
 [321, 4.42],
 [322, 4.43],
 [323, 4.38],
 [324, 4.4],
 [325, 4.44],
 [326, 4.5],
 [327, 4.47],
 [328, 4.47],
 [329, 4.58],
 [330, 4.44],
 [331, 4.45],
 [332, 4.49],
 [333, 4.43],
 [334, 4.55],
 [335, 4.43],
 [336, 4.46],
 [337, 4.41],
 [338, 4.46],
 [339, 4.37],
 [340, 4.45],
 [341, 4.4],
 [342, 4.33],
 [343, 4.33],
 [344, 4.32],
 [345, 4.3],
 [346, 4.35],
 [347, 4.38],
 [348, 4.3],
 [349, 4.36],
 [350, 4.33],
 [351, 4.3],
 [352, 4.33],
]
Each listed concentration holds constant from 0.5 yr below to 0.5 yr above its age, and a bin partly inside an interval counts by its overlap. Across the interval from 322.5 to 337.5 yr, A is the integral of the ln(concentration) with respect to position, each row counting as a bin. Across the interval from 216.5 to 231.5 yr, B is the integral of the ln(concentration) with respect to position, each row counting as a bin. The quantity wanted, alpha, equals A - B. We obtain 0.33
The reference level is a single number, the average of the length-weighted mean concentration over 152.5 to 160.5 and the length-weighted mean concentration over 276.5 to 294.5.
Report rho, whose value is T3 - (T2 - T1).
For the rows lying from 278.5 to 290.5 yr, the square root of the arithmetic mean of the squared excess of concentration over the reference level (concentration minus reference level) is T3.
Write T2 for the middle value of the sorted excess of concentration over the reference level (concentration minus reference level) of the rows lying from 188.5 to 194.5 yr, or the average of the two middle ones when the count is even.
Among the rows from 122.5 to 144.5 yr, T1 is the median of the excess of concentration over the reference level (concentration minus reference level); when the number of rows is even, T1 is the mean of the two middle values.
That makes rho 0.59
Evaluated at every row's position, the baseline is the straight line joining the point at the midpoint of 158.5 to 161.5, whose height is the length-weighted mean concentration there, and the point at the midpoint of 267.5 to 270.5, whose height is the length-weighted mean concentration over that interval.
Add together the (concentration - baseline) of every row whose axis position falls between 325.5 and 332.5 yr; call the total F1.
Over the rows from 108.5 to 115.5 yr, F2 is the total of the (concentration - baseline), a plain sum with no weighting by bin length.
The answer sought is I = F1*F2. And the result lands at -4.1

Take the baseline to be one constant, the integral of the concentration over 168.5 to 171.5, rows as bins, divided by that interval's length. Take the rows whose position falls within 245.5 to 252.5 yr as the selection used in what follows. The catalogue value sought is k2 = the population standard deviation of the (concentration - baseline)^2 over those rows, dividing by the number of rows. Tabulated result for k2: 0.002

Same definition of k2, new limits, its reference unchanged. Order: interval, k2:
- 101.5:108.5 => 0.011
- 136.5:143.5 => 0.008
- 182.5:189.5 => 0.002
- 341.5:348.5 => 0.001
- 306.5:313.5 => 0.002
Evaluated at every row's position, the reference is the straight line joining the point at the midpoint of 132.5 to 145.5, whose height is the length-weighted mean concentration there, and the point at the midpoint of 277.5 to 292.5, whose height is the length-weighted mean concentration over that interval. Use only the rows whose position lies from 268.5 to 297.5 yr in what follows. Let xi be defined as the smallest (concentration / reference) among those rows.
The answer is 0.51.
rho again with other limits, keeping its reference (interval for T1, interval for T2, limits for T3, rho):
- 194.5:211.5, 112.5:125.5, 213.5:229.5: 0.43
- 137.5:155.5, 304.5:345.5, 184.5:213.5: 0.33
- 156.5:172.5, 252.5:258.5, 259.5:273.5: 0.48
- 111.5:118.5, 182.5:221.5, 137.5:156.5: 0.41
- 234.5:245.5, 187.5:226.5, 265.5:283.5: 0.54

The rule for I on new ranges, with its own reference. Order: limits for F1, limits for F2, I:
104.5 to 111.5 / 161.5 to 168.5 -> 0.5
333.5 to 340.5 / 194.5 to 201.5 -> -0.9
